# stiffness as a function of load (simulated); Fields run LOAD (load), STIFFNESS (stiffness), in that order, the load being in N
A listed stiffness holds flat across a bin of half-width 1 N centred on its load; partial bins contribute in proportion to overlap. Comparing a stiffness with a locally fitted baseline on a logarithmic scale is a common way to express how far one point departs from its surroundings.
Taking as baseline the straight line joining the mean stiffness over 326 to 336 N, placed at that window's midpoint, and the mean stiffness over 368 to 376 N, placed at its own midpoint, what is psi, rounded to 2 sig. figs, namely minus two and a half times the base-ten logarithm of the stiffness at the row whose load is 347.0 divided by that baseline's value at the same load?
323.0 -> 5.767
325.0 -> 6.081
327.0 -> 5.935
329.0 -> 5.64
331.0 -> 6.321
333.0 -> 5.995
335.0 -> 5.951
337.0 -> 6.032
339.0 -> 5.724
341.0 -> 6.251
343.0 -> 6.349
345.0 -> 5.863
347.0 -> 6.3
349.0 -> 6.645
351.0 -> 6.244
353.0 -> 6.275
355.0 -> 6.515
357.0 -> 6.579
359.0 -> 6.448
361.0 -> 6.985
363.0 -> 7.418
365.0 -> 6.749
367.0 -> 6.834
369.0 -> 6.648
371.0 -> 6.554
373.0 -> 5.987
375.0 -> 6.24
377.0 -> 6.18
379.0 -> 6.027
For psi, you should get -0.031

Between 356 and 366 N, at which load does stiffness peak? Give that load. 363.0 N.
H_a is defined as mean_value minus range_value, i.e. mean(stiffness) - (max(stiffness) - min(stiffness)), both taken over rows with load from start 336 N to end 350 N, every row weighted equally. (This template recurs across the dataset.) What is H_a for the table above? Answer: 5.2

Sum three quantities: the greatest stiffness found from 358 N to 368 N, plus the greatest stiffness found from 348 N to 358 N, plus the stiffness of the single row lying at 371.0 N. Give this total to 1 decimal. 20.6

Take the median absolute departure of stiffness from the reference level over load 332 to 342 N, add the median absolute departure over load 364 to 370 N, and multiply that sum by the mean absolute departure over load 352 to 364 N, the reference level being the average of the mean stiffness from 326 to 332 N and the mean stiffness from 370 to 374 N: 0.45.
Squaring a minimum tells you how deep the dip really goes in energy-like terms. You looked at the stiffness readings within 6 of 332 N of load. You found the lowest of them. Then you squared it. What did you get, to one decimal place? 31.8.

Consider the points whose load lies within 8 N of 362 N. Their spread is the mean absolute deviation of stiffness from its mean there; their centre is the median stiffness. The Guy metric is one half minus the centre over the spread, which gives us -29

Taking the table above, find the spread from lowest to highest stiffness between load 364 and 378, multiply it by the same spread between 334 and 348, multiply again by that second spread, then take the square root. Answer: 0.58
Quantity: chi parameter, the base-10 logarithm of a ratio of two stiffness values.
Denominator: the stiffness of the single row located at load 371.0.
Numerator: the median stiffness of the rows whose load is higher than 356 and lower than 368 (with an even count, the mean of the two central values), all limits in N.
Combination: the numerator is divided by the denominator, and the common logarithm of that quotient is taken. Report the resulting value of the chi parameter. 0.015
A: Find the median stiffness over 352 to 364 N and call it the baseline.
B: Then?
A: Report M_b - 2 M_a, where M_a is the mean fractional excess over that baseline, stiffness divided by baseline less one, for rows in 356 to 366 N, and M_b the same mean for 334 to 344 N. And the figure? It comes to -0.162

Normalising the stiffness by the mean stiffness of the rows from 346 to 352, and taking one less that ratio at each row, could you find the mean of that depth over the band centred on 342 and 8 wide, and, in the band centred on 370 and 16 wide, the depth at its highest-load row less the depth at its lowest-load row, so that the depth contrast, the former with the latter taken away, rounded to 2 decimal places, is -0.14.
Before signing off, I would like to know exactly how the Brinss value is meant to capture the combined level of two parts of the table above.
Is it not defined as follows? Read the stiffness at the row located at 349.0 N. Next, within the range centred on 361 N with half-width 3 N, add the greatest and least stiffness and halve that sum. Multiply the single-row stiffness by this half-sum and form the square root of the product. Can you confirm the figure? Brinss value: 6.8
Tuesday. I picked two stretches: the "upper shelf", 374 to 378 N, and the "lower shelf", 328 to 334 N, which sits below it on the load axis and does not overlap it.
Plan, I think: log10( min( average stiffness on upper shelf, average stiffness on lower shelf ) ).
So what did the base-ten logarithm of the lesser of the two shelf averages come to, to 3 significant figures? 0.777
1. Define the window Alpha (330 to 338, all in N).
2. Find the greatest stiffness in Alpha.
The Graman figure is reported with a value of 6.321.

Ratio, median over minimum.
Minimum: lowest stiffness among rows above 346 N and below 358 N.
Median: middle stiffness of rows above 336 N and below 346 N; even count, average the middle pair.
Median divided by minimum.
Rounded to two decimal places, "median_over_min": 0.97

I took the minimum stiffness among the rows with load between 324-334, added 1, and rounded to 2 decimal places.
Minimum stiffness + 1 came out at 6.64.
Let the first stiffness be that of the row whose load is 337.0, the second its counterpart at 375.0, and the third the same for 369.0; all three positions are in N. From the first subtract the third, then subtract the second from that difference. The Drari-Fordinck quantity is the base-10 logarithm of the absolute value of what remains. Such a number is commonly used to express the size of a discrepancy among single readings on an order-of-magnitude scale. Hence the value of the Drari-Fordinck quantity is 0.836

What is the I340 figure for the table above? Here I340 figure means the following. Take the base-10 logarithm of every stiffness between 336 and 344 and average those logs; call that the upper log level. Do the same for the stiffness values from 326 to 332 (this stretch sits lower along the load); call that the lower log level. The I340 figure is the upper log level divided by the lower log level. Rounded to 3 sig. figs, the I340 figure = 1.01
